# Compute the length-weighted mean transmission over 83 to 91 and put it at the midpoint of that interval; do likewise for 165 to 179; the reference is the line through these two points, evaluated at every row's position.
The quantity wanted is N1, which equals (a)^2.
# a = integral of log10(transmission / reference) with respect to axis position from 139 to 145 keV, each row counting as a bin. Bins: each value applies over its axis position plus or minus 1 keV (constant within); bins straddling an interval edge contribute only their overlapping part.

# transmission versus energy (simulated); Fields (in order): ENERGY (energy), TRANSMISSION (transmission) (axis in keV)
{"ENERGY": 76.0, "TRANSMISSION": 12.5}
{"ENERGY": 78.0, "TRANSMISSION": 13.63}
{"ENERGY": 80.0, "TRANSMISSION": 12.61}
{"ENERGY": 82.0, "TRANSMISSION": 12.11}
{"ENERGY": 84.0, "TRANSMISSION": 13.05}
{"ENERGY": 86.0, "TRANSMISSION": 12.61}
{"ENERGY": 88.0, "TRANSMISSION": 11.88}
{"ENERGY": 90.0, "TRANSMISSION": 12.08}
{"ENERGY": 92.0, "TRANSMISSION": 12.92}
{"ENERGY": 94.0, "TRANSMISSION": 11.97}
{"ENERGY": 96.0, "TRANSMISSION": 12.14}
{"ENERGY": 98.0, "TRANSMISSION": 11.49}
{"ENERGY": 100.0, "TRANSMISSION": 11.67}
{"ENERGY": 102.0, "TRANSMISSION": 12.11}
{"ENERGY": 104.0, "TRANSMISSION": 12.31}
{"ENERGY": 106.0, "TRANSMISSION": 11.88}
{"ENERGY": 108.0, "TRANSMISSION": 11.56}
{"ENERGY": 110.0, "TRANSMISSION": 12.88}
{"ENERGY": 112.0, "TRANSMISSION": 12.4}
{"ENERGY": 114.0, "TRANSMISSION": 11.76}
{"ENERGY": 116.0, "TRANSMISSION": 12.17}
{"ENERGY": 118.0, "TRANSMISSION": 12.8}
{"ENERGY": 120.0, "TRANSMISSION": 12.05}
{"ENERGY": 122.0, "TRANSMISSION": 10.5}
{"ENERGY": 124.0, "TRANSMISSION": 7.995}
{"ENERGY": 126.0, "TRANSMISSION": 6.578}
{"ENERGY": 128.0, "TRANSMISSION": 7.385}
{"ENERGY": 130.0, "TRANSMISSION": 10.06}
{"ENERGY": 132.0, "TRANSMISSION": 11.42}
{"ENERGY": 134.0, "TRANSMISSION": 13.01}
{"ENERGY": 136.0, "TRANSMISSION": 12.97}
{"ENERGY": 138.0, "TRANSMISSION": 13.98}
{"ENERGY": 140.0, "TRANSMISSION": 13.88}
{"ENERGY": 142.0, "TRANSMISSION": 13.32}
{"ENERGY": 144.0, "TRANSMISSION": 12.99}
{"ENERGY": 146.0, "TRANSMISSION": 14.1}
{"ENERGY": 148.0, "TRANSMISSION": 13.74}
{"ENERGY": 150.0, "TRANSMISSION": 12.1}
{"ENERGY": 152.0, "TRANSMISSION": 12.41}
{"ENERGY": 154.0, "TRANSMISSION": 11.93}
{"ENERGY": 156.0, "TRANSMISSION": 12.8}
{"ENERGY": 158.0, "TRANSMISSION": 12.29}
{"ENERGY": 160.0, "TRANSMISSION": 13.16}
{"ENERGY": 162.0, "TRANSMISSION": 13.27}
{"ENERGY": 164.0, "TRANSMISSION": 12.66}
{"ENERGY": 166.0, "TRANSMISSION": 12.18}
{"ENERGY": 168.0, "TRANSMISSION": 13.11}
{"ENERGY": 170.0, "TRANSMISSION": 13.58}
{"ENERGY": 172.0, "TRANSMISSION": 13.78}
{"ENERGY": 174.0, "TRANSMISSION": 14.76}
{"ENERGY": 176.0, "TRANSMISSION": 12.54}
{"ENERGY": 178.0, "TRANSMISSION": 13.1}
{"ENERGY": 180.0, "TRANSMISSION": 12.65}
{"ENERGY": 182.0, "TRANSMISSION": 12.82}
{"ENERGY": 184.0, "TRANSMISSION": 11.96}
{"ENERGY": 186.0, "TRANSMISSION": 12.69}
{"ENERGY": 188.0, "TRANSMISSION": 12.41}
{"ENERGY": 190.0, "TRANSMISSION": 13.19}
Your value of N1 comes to 0.007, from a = 0.081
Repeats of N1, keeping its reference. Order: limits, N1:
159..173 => 0.004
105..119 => 0.052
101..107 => 0.010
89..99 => 0.017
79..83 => 0.000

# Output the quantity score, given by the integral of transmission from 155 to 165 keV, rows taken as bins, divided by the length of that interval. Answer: 12.8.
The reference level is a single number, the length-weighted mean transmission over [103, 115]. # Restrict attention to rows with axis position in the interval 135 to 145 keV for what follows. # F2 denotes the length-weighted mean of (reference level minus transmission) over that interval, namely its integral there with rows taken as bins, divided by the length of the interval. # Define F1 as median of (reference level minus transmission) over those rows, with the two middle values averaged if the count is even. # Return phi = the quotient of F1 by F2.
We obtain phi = 0.9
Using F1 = -1.2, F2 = -1.3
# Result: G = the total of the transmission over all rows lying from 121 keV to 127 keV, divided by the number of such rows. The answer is 8.4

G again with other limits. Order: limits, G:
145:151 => 13.3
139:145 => 13.4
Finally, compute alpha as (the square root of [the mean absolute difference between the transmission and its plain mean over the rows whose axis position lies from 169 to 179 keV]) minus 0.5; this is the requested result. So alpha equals 0.27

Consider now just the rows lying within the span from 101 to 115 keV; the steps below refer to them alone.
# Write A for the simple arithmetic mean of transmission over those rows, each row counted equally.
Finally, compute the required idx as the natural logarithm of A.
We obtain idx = 2.50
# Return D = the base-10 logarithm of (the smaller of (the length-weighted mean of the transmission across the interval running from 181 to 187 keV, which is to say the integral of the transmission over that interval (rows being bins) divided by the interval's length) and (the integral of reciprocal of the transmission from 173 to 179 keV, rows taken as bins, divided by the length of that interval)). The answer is -1.13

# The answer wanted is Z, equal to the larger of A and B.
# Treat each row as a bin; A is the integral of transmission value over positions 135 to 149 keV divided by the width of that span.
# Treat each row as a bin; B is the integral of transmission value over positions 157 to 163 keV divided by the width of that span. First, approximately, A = 13.6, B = 12.9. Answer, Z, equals 13.6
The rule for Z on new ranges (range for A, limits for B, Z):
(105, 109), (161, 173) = 13.1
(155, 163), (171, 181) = 13.4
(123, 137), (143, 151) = 13.2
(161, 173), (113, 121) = 13.1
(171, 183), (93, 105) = 13.3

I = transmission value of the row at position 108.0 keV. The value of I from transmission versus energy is 11.56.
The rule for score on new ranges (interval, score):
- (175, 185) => 12.6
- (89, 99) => 12.1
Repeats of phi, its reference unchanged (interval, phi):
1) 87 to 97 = -0.8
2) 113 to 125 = 0.2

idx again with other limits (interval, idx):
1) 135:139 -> 2.60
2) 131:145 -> 2.57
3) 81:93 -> 2.52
